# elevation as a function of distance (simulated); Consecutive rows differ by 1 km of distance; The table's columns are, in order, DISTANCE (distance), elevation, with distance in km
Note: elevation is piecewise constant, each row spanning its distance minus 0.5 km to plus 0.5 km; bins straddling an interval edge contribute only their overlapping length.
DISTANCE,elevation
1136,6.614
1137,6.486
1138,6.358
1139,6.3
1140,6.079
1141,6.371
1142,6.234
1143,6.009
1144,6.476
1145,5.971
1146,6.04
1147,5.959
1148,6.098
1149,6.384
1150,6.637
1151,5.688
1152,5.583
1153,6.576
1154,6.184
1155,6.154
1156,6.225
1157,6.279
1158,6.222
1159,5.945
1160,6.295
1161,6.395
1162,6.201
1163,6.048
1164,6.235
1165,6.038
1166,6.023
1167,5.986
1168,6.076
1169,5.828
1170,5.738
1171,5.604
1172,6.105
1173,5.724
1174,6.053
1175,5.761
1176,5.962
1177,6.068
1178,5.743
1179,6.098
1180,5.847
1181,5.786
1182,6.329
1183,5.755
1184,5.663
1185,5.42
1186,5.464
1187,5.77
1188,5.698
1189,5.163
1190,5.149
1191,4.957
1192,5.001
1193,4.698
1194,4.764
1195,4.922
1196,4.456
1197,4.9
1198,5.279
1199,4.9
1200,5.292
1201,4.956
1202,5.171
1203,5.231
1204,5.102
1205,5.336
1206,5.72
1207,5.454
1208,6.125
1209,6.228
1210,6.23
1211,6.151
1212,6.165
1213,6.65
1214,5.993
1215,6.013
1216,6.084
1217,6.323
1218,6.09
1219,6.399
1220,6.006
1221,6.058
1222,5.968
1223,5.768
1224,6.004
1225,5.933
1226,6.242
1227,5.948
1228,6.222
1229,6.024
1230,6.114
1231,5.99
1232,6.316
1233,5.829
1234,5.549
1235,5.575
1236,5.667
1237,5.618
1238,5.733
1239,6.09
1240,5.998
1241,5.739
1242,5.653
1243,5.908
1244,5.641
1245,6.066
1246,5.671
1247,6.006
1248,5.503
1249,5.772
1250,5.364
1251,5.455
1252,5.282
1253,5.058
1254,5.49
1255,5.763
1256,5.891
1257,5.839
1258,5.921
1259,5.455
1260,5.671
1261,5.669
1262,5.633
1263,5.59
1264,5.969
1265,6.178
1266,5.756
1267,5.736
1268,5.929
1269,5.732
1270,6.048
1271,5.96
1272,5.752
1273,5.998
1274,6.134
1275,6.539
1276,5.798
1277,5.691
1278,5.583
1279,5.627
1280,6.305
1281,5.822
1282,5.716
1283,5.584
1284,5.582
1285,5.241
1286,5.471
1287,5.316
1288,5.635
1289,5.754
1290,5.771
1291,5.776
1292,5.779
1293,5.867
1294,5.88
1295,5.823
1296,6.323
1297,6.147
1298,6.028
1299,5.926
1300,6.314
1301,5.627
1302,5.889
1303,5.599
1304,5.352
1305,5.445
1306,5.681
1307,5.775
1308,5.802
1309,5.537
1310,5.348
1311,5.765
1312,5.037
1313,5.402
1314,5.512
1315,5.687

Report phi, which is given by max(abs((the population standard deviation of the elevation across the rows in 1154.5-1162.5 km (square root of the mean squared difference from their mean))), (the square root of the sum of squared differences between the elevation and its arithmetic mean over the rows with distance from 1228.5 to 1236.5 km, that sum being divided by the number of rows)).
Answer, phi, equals 0.26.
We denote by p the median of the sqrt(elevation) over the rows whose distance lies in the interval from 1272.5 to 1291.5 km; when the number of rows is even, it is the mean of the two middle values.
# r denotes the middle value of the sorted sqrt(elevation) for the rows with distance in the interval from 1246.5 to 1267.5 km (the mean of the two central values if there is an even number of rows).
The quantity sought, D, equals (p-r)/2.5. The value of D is 0.004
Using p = 2.39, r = 2.381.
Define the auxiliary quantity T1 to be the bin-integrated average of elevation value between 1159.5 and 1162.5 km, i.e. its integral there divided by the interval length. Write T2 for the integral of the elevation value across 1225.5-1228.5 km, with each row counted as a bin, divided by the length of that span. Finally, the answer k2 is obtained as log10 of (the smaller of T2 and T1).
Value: 0.788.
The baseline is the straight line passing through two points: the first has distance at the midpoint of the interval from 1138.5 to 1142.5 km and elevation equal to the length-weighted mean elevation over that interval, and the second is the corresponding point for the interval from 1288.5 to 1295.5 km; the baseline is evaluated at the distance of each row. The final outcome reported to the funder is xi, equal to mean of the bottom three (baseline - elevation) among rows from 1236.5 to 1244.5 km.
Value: -0.04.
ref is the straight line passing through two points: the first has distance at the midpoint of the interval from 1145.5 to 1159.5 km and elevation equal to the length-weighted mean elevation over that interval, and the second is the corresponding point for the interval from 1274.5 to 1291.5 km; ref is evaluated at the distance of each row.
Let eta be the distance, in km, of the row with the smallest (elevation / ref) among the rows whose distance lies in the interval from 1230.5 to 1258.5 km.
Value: 1253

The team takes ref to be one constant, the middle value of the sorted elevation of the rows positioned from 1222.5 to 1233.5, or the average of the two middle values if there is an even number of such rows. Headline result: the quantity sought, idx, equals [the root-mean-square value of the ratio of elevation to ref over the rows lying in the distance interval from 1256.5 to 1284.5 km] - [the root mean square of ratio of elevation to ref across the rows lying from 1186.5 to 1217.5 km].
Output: 0.054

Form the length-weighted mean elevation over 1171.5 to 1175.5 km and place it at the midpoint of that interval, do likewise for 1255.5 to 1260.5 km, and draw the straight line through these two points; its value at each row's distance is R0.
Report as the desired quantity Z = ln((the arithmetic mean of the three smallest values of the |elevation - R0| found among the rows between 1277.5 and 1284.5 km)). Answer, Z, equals -2.7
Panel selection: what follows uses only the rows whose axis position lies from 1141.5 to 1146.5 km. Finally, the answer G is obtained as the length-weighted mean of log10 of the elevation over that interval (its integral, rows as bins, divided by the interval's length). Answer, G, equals 0.788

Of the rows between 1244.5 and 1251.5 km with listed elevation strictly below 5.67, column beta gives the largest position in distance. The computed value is 1251 km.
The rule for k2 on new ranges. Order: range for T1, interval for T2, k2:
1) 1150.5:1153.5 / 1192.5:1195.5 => 0.681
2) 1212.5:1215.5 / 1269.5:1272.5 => 0.772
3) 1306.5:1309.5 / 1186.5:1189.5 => 0.744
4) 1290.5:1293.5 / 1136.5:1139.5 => 0.764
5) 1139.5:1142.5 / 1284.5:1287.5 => 0.728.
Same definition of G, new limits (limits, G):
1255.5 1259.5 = 0.761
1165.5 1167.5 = 0.778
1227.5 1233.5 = 0.784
